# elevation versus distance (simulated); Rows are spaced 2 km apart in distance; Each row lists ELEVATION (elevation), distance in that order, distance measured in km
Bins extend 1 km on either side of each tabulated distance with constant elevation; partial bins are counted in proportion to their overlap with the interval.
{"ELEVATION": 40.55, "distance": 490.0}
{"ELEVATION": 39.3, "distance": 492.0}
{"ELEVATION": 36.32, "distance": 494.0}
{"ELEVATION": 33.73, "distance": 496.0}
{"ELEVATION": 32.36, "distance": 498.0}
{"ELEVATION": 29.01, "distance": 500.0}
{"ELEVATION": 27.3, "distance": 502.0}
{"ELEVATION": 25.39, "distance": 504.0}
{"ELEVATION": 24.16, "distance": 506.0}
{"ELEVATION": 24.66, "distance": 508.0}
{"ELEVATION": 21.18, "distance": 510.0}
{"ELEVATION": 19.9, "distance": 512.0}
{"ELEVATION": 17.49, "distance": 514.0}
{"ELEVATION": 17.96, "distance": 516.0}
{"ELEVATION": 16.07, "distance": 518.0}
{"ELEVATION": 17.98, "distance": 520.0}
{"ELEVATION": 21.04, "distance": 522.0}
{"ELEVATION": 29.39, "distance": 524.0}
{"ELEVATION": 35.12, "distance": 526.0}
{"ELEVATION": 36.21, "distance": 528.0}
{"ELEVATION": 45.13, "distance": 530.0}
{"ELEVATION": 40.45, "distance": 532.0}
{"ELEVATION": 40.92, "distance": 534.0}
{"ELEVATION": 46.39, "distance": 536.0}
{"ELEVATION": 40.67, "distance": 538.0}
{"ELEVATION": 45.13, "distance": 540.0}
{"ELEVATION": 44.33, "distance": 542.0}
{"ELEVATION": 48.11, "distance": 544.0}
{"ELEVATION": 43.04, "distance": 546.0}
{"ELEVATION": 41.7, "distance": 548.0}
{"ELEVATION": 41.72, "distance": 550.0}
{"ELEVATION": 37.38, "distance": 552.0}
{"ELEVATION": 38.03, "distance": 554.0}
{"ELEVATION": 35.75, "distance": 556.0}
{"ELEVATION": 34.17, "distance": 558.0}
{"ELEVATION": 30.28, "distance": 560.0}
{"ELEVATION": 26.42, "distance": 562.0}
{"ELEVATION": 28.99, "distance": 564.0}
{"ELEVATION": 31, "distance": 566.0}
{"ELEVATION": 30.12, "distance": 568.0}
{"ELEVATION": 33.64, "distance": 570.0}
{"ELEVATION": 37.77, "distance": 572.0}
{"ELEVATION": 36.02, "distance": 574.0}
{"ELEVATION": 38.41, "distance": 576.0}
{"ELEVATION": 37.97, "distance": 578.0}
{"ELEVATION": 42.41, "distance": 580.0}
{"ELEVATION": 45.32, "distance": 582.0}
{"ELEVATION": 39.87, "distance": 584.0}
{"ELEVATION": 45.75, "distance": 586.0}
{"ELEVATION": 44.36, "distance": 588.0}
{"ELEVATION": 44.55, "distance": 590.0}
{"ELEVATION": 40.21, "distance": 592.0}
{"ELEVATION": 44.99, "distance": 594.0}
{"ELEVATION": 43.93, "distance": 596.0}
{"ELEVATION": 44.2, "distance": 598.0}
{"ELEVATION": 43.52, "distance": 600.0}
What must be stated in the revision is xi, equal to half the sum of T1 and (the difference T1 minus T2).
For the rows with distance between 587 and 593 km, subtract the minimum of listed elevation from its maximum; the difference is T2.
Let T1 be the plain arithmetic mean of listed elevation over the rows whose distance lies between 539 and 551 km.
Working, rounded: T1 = 44.0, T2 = 4.3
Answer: 42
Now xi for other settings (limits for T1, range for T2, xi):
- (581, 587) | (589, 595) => 41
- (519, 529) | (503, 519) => 23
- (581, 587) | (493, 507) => 38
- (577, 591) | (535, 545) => 39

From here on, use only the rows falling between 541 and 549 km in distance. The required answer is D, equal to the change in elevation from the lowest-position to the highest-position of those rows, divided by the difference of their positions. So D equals -0.44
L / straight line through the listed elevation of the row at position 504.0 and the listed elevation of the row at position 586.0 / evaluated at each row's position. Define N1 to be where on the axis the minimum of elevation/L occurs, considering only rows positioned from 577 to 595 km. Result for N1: 592.0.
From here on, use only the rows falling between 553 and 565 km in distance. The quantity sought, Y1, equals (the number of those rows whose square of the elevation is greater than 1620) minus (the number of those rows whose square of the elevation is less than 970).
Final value -3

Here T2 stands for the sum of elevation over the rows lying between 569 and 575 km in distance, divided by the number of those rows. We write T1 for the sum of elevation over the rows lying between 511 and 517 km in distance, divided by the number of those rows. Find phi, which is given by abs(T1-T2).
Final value 17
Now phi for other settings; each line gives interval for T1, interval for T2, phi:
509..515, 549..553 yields 20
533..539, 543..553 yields 0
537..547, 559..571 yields 14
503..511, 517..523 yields 5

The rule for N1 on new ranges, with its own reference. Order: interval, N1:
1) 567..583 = 568.0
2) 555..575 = 562.0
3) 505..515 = 514.0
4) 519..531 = 520.0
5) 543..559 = 558.0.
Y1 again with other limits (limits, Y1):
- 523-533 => 1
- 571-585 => 2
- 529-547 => 9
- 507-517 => -5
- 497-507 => -4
